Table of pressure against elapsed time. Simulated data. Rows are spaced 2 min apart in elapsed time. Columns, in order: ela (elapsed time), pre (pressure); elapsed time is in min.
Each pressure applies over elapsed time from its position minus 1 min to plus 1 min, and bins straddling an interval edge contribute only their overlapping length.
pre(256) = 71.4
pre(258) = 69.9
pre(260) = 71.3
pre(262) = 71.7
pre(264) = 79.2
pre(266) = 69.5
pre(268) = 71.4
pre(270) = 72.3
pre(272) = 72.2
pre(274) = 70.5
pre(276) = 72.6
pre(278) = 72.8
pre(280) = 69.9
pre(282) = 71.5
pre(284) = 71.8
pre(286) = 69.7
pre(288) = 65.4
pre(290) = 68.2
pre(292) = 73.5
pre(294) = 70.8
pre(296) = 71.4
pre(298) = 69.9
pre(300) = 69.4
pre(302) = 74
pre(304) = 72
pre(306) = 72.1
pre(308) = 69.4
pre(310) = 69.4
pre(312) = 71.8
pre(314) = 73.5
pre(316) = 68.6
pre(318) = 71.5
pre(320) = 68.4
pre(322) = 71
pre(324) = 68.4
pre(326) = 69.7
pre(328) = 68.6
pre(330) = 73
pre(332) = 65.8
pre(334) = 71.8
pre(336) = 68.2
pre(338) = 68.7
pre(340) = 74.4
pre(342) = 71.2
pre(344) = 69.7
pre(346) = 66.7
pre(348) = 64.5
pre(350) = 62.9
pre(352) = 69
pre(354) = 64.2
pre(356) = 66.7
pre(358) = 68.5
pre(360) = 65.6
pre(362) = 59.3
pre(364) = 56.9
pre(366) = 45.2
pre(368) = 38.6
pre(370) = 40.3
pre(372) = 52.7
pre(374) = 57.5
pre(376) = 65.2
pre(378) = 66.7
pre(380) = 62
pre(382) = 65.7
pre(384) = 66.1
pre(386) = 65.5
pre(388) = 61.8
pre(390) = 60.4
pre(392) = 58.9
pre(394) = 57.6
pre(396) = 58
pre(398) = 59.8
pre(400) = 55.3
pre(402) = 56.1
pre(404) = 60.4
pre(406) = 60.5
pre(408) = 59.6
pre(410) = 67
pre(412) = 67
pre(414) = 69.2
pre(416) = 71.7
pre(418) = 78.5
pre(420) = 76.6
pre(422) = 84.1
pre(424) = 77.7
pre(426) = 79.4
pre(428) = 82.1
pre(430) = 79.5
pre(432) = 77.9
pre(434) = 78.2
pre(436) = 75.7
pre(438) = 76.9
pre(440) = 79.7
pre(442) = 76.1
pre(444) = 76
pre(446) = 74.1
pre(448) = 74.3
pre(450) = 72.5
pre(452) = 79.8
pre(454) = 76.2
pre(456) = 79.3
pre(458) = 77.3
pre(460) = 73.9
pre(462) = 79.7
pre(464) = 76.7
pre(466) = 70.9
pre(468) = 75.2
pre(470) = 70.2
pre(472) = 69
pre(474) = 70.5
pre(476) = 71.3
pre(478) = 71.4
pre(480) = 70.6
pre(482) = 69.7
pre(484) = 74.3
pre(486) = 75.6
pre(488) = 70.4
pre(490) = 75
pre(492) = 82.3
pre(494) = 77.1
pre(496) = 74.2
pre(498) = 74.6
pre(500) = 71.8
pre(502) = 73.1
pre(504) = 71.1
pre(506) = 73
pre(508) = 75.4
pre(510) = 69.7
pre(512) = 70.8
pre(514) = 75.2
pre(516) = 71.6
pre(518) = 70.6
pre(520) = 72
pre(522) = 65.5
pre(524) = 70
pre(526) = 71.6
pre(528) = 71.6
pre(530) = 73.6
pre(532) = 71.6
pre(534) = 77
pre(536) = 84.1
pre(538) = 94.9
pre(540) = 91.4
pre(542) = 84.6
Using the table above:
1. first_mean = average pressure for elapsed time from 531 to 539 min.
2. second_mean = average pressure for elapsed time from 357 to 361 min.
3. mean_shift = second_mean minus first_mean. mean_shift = -15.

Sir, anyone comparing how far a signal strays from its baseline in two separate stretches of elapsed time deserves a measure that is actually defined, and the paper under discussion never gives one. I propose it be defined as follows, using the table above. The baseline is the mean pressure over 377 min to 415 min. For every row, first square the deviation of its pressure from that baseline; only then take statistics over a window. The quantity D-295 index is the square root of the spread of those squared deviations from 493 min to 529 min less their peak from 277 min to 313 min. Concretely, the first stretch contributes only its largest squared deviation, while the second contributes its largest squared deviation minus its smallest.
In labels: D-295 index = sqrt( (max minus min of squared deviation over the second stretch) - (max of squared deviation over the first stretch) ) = 8.5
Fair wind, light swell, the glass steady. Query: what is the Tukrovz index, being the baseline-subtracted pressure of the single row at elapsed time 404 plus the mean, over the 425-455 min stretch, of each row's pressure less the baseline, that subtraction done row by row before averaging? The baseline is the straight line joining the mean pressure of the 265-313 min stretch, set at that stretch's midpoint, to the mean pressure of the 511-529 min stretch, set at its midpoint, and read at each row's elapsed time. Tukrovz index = -4.3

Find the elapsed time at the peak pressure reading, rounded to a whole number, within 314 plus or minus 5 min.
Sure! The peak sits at 314 min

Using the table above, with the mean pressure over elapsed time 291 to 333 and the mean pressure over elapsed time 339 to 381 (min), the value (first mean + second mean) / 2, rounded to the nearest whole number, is 66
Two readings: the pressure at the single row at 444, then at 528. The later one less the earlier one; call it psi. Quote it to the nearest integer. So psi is -4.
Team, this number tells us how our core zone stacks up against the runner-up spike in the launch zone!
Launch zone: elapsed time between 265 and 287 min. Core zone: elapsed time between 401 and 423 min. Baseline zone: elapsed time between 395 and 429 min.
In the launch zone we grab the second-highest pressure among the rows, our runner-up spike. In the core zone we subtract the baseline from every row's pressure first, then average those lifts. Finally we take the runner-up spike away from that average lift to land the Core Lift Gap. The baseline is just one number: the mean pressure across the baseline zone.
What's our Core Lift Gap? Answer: -72.8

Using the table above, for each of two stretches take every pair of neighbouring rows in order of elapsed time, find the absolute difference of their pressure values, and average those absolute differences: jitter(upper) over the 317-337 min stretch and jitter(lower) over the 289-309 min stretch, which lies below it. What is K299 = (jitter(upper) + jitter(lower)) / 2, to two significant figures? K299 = 2.9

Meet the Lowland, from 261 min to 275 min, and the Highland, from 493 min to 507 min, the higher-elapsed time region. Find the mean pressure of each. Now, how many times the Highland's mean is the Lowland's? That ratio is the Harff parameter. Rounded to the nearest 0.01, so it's 0.98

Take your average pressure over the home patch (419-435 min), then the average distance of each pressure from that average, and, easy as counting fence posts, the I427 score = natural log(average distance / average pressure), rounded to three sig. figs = -3.76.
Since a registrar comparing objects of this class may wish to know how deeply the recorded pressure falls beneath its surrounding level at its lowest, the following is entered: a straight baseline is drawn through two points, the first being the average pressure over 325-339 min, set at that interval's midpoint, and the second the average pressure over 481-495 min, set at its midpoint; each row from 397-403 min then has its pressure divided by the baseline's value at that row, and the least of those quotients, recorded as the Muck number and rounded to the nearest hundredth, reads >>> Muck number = 0.77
